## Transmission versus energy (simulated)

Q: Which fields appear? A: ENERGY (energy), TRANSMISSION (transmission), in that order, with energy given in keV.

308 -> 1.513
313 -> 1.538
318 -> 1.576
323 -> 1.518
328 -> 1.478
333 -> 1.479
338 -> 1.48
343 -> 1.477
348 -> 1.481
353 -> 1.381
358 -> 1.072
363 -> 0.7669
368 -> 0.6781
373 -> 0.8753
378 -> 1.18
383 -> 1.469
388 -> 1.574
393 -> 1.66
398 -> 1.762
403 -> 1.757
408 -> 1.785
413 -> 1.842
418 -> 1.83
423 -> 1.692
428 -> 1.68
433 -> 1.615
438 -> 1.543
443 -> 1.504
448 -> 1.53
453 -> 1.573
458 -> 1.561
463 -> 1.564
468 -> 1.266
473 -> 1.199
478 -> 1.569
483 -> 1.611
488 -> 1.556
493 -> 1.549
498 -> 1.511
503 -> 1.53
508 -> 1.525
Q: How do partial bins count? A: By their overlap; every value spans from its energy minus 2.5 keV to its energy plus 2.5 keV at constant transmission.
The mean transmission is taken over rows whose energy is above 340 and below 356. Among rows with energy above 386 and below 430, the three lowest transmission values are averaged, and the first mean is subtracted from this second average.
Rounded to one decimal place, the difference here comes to 0.2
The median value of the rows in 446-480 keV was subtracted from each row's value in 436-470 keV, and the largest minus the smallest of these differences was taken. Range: 0.31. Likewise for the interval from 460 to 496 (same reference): 0.41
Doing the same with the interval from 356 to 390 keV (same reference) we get 0.90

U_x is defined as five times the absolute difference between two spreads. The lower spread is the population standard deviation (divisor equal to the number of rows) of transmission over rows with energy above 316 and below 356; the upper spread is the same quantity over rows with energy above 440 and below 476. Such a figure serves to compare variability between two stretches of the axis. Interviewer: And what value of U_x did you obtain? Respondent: 0.47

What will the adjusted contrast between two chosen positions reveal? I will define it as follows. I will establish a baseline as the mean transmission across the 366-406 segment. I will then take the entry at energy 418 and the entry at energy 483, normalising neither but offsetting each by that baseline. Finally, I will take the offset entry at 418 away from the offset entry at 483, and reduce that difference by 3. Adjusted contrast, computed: -3.22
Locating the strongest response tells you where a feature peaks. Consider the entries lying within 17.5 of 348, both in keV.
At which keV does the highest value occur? 348 keV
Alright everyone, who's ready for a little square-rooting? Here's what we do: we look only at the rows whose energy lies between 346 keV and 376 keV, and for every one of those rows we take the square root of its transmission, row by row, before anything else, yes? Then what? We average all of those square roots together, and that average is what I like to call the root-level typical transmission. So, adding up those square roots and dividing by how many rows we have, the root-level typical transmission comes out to 1.01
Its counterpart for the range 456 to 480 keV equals 1.19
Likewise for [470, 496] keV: 1.22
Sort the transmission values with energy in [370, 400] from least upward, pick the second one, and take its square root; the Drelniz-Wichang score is 1.09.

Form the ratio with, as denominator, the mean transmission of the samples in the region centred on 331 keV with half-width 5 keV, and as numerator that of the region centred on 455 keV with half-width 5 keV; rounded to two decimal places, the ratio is 1.06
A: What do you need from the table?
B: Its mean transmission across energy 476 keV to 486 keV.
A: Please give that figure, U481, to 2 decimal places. 1.59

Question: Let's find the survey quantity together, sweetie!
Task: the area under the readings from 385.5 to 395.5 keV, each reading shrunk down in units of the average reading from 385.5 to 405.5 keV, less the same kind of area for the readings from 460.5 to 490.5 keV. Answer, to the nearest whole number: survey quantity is -16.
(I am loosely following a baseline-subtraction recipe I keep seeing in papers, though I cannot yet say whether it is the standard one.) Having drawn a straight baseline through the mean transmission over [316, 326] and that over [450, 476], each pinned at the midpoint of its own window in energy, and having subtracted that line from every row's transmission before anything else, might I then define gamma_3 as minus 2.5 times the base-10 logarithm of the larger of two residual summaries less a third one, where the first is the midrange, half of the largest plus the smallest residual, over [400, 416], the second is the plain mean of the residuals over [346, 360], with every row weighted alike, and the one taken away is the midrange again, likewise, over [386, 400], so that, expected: 2.11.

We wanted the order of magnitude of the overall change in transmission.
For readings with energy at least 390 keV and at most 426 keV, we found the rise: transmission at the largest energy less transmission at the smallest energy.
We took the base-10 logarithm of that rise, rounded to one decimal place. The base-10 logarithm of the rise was -1.5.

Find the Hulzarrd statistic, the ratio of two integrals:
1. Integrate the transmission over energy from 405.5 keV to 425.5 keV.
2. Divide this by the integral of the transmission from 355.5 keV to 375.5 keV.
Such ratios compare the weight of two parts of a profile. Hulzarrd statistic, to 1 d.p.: 2.1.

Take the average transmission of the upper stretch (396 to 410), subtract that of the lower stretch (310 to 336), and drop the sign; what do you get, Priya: 0.25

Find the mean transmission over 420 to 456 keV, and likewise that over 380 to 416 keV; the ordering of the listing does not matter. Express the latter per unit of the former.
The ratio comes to 1.06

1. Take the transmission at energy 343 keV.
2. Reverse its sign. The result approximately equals -1.48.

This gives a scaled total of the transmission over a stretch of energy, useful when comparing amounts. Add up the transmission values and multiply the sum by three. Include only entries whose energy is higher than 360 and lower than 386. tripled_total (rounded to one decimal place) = 14.9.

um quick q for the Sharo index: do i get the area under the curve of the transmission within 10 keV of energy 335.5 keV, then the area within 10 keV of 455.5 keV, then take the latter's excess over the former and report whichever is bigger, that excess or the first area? 30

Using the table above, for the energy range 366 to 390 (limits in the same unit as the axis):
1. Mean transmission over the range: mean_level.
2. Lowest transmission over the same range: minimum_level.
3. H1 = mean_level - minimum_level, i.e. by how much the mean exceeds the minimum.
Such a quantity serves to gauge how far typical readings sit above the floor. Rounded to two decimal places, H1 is 0.48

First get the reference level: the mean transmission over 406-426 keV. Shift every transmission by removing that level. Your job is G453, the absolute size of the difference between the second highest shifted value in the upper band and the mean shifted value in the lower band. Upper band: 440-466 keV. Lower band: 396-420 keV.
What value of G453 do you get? 0.23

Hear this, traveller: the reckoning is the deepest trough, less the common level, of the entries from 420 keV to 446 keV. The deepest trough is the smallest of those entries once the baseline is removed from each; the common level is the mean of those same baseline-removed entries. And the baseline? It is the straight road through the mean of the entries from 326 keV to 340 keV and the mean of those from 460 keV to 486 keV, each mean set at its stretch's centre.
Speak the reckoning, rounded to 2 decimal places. -0.10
